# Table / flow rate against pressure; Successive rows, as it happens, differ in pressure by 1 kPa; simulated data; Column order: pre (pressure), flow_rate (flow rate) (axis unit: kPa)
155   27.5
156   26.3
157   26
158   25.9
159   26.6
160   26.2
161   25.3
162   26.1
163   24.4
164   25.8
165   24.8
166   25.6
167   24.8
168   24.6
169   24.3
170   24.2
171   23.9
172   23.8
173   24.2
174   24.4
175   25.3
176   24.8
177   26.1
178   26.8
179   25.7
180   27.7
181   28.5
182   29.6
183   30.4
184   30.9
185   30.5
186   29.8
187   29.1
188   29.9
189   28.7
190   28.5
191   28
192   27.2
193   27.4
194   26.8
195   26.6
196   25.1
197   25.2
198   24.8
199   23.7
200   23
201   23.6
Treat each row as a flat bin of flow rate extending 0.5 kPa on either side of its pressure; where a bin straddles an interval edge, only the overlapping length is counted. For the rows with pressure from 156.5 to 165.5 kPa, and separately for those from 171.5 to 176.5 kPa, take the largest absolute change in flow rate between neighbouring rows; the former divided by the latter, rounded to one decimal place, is 1.9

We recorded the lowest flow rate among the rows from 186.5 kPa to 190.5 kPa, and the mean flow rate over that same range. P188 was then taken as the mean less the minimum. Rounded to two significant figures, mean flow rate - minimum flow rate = 0.55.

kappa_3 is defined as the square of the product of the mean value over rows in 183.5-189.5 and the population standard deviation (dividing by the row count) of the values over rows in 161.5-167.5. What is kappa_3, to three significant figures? 337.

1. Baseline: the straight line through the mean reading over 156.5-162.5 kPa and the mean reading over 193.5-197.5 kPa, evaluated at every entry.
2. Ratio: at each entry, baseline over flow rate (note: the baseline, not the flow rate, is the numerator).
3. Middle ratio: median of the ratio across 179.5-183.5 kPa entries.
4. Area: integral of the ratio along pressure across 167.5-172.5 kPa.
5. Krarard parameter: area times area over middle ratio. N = 32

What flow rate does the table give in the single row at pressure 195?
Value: 26.6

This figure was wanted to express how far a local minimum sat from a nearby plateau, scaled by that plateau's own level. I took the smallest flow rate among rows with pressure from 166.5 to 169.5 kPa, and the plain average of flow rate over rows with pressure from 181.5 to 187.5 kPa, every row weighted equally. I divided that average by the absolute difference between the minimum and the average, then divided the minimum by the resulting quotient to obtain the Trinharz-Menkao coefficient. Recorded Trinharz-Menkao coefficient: 4.6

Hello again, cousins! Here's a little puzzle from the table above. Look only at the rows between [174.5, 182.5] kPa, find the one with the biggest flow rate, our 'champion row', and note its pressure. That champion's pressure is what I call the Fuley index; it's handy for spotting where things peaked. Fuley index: 182 kPa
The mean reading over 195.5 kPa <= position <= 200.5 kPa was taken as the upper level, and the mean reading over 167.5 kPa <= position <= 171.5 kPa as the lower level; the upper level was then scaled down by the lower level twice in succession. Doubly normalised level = 0.041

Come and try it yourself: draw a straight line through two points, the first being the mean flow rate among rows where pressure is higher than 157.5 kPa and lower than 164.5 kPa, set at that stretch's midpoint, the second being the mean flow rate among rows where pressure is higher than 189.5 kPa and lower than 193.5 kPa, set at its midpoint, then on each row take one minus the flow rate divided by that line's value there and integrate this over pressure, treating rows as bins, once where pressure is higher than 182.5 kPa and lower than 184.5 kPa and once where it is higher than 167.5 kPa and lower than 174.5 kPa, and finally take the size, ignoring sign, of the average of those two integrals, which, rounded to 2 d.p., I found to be 0.17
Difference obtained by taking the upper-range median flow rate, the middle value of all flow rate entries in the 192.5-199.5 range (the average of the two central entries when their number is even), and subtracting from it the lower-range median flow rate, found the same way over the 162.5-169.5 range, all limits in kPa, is 0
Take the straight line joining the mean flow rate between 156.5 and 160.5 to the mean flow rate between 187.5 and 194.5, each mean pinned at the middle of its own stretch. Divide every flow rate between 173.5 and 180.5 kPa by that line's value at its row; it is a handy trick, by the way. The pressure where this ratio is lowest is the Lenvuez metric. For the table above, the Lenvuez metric 174 kPa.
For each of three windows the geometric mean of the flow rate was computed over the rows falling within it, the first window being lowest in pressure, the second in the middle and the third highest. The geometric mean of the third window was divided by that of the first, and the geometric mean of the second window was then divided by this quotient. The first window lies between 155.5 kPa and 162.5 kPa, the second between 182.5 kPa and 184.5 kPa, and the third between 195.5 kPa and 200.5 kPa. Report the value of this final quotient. 32.8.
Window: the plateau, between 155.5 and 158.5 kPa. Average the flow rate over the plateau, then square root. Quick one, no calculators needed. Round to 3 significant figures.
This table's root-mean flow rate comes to 5.11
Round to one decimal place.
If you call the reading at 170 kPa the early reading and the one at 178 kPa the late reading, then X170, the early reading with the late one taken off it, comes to -2.6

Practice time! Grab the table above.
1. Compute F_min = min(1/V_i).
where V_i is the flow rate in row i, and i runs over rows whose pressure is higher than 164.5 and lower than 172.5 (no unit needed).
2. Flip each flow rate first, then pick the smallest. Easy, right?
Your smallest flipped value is 0.0391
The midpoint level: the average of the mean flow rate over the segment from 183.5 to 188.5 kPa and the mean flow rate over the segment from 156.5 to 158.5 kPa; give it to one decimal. 28.0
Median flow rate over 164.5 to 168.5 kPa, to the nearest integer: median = 25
